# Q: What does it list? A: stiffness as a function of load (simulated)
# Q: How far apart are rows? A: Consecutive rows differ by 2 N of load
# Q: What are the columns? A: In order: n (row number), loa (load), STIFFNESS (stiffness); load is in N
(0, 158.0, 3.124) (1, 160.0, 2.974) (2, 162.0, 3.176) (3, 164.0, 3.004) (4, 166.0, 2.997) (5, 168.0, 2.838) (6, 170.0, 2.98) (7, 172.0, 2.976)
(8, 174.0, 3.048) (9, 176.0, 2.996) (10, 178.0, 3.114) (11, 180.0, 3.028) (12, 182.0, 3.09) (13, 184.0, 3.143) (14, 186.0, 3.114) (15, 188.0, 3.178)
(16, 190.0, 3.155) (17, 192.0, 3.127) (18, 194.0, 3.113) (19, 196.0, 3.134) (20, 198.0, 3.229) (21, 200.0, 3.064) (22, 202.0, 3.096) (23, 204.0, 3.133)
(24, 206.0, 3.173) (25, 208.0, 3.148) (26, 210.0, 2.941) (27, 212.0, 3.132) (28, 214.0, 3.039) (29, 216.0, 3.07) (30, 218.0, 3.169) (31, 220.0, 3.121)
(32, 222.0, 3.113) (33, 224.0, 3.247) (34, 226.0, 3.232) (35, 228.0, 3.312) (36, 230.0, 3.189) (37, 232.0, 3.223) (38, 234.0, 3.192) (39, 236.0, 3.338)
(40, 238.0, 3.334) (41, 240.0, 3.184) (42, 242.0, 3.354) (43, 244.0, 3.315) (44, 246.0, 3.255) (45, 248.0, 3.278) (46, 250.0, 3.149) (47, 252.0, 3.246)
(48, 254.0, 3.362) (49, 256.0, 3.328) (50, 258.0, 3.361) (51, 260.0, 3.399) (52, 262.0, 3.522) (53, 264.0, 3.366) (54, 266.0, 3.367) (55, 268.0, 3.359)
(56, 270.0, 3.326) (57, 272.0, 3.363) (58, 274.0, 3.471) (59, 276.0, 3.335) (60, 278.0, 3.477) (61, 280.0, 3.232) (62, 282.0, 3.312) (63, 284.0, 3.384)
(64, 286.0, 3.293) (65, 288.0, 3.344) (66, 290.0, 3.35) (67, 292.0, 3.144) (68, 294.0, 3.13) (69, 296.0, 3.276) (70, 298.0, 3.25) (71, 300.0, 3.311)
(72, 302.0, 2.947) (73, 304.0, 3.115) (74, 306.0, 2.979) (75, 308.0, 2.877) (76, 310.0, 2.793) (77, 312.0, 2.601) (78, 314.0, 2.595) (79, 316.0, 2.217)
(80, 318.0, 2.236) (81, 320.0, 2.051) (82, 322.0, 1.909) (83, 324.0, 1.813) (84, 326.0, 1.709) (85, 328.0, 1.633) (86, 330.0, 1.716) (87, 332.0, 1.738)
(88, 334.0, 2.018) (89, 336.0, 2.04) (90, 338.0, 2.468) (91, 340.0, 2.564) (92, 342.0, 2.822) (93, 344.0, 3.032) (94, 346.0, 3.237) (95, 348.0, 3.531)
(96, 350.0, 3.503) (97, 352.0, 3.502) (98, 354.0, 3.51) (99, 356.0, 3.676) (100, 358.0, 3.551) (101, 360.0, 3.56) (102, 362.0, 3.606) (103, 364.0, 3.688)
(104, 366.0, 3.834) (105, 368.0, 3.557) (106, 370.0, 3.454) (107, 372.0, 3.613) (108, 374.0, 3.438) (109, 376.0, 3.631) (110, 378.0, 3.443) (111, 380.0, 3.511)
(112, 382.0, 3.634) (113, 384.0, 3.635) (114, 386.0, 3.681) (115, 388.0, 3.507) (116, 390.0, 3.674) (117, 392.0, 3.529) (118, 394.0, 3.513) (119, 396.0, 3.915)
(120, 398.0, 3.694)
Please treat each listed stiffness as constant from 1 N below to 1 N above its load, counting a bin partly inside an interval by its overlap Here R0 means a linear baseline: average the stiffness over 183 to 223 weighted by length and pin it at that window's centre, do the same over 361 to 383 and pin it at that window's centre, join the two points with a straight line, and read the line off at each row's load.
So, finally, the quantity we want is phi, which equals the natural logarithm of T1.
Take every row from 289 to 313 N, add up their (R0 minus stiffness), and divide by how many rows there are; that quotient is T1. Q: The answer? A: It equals -1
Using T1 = 0.32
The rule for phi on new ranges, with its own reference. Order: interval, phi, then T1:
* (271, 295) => -4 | 0.02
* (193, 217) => -4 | 0.02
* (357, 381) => -7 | 0.00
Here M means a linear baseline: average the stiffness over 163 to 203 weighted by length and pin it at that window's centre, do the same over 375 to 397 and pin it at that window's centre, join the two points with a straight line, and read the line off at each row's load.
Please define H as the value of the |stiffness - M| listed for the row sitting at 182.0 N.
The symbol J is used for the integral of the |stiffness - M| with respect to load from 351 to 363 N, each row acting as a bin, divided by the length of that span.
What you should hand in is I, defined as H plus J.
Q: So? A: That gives 0.07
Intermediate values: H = 0.02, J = 0.046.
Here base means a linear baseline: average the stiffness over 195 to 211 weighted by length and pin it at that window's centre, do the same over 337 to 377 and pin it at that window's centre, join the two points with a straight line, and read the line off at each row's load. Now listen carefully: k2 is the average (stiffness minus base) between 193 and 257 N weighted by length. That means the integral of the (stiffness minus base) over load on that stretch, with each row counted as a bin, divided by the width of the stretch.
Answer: 0.04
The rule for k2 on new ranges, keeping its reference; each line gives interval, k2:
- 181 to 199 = 0.05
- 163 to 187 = -0.04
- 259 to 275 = 0.17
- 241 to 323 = -0.13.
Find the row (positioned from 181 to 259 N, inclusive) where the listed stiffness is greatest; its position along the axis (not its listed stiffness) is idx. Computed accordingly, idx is 254.0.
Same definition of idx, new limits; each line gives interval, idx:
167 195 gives 188.0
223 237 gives 236.0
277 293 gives 278.0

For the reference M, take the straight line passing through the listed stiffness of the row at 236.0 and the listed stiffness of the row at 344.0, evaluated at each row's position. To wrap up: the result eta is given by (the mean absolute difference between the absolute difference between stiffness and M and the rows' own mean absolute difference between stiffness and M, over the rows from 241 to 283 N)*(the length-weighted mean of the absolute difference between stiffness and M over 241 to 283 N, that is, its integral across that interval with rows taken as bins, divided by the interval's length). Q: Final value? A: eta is 0.006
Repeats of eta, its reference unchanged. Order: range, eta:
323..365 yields 0.258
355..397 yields 0.062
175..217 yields 0.019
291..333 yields 0.306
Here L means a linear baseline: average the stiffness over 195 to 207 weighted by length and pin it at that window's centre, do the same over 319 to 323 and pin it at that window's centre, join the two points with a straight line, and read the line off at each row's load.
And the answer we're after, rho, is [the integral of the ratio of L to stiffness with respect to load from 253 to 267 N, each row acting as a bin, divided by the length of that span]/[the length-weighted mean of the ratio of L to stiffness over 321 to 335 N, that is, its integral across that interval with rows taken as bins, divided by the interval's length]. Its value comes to 0.71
